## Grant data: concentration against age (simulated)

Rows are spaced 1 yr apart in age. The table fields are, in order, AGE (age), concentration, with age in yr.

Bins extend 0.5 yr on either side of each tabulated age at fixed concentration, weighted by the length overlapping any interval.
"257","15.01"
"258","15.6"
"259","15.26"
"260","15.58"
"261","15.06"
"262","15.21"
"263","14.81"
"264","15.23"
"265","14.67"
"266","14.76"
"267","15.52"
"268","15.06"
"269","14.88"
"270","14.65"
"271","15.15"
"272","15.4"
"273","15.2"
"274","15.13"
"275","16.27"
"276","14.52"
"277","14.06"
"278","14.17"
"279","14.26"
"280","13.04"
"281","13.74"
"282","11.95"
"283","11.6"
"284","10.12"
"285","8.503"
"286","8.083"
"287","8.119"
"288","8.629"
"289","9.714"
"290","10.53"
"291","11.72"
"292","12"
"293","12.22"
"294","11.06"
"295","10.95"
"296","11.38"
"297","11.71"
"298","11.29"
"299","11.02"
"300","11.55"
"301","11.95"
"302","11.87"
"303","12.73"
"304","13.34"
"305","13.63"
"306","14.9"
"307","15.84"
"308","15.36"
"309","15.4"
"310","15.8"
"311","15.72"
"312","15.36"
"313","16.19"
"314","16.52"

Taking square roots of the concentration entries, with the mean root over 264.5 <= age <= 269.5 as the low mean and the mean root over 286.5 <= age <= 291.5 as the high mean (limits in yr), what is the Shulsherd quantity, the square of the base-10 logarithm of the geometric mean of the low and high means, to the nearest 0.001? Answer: 0.292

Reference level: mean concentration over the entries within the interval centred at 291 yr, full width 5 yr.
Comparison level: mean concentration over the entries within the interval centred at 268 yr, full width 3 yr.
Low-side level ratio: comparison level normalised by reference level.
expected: 1.3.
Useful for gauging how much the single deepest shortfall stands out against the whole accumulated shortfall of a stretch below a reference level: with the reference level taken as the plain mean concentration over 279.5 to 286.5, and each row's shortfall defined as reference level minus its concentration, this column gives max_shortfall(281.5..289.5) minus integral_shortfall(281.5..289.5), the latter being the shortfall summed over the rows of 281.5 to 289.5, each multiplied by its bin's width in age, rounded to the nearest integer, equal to -8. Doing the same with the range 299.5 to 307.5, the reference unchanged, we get 17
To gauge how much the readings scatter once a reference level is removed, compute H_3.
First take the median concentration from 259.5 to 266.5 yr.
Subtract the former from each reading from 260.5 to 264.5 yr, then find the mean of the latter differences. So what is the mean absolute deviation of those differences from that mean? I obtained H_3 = 0.14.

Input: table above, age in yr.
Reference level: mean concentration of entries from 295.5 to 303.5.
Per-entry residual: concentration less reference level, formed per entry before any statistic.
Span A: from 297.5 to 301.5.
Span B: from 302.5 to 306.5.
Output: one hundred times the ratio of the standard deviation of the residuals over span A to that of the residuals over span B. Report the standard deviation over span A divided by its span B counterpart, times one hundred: 43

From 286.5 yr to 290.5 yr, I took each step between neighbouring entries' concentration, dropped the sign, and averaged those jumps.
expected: 0.80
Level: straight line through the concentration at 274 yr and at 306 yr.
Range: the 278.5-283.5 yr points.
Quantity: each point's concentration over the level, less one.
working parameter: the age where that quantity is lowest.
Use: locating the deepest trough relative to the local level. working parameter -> 283 yr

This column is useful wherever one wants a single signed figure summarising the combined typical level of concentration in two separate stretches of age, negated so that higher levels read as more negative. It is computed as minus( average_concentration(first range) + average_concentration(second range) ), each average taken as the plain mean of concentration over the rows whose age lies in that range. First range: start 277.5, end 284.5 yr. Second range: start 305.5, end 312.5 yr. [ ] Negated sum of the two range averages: -28.2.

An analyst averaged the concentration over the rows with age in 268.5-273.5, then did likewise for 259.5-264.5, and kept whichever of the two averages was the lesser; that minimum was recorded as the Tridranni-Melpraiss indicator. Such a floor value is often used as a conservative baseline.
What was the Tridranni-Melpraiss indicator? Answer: 15.1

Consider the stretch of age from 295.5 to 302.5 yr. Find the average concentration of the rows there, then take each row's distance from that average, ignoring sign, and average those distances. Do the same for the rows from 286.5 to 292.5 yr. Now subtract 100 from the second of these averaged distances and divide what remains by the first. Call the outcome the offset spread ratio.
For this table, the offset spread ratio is -373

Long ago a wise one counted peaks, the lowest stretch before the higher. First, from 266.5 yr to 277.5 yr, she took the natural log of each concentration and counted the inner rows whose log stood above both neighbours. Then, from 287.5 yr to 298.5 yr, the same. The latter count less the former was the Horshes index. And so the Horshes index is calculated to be 0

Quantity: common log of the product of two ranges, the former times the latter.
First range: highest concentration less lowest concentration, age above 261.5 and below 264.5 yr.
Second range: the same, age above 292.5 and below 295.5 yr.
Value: -0.27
